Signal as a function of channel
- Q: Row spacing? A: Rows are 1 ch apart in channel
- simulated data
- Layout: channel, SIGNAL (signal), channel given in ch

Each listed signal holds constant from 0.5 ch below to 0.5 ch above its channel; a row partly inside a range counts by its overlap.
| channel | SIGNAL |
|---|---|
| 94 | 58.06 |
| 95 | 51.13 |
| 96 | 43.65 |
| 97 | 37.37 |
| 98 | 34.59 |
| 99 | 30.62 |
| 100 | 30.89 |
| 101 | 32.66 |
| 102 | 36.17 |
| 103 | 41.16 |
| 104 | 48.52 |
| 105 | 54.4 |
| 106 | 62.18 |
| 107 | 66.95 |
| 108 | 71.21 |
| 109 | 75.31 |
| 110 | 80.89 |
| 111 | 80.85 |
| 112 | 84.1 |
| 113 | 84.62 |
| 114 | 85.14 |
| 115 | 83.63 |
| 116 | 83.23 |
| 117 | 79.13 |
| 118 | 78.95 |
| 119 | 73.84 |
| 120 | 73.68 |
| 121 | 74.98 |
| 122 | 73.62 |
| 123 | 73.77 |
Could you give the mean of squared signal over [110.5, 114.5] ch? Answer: 7005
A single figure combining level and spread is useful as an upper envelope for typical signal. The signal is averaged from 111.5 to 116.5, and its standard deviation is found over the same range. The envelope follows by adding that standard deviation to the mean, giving 85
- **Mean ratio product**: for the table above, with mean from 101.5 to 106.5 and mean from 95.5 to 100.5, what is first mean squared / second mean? 66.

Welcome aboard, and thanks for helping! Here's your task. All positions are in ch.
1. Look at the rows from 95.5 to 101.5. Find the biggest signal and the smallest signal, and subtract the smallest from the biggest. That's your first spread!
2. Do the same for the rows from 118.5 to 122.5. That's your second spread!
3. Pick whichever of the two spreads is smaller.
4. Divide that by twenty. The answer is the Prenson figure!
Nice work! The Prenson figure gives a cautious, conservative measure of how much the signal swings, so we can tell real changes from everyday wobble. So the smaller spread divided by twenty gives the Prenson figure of 0.1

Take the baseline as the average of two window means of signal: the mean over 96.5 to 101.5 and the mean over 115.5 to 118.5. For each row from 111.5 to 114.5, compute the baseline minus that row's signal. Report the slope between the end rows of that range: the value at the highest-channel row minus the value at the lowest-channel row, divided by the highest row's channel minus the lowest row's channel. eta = -1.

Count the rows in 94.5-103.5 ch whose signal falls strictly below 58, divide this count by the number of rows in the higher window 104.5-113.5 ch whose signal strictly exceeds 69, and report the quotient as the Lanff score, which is 1.5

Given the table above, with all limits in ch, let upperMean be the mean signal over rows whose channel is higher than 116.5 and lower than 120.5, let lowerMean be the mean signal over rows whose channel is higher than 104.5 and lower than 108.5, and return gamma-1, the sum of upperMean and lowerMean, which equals 140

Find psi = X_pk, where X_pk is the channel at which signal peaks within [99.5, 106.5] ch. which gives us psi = 106 ch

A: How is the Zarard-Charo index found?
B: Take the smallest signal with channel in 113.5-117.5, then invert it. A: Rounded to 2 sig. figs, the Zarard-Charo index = 0.013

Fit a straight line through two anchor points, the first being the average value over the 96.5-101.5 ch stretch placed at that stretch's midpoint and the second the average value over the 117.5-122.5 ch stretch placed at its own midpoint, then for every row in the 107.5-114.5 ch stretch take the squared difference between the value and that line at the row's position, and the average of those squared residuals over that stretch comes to 541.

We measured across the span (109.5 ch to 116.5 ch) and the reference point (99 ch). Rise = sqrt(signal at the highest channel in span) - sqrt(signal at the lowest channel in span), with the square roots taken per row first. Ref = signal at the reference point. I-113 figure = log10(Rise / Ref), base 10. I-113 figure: -2.4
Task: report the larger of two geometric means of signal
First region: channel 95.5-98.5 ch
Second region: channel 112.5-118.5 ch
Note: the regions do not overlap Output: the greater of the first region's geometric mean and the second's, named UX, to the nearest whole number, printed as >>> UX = 82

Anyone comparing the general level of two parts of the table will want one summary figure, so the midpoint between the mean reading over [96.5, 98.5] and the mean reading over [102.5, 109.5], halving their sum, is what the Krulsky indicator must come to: 48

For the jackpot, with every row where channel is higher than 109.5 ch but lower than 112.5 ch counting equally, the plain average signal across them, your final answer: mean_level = 82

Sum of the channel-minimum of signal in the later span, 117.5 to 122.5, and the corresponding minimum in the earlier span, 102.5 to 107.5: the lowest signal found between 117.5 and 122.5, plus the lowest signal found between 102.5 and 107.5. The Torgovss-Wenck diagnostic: 114.8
